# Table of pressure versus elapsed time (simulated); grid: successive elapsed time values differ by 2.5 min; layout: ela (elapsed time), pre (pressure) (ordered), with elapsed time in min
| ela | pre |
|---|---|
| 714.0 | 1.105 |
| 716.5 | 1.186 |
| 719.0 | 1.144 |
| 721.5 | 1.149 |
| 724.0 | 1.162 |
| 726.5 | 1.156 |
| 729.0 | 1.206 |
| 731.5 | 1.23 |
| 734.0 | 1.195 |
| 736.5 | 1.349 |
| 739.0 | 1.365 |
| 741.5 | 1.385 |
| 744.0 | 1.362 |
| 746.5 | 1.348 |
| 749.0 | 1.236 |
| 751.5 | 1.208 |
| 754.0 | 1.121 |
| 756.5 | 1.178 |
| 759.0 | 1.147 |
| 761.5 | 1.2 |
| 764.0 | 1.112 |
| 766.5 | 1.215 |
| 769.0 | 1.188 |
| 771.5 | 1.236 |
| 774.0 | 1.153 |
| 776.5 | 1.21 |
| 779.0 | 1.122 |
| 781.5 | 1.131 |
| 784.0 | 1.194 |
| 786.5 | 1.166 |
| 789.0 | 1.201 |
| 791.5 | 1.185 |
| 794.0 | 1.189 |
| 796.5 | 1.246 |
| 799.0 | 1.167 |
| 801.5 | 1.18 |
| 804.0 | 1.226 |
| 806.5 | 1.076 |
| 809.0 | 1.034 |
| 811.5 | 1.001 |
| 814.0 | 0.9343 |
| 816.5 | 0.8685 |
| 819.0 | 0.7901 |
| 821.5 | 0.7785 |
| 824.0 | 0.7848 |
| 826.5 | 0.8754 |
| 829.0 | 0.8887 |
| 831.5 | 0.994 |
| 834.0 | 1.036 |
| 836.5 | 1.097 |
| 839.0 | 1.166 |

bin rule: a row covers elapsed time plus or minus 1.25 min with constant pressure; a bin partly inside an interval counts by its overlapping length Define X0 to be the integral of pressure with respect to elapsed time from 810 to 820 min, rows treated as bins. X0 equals 9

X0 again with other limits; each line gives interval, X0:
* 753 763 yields 12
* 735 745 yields 14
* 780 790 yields 12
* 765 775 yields 12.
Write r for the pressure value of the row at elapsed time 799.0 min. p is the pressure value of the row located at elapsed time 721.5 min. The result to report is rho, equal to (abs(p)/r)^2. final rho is 0.97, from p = 1.149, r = 1.167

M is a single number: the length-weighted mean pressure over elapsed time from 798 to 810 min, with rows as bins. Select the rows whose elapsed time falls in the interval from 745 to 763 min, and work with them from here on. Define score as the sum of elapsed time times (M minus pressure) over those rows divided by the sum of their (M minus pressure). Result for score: 750.5 min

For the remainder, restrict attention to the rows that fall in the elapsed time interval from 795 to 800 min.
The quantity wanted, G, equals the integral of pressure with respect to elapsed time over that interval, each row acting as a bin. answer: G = 6.0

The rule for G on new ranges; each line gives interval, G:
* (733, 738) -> 6.4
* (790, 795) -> 5.9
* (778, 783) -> 5.7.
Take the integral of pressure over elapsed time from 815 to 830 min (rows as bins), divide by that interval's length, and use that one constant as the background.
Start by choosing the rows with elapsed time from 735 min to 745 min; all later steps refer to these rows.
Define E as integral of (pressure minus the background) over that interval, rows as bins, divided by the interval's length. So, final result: 0.529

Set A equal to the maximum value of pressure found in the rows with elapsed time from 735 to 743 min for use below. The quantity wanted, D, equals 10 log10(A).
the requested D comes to 1.4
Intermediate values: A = 1.385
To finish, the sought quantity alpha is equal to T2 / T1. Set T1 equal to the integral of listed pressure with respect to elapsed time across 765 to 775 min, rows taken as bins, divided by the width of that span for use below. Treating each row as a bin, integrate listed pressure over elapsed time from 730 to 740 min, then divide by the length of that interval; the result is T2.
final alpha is 1.07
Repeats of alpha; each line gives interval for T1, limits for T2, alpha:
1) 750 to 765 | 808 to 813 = 0.87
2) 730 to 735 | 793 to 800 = 0.99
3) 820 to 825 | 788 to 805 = 1.53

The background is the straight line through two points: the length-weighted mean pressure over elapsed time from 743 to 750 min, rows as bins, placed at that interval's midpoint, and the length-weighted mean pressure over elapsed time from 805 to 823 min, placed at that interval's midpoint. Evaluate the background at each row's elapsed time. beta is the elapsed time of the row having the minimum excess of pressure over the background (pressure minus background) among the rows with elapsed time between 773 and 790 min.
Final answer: 779.0 min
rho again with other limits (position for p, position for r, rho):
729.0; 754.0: 1.16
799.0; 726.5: 1.02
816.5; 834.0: 0.70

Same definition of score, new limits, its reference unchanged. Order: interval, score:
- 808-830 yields 820.5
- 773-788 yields 780.5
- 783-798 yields 791.4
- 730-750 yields 741.0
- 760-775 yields 768.2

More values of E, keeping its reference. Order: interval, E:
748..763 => 0.348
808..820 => 0.094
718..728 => 0.323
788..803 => 0.363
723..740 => 0.405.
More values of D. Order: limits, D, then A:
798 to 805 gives 0.9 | 1.226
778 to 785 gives 0.8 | 1.194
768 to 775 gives 0.9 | 1.236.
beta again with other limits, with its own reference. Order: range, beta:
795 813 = 811.5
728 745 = 729.0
